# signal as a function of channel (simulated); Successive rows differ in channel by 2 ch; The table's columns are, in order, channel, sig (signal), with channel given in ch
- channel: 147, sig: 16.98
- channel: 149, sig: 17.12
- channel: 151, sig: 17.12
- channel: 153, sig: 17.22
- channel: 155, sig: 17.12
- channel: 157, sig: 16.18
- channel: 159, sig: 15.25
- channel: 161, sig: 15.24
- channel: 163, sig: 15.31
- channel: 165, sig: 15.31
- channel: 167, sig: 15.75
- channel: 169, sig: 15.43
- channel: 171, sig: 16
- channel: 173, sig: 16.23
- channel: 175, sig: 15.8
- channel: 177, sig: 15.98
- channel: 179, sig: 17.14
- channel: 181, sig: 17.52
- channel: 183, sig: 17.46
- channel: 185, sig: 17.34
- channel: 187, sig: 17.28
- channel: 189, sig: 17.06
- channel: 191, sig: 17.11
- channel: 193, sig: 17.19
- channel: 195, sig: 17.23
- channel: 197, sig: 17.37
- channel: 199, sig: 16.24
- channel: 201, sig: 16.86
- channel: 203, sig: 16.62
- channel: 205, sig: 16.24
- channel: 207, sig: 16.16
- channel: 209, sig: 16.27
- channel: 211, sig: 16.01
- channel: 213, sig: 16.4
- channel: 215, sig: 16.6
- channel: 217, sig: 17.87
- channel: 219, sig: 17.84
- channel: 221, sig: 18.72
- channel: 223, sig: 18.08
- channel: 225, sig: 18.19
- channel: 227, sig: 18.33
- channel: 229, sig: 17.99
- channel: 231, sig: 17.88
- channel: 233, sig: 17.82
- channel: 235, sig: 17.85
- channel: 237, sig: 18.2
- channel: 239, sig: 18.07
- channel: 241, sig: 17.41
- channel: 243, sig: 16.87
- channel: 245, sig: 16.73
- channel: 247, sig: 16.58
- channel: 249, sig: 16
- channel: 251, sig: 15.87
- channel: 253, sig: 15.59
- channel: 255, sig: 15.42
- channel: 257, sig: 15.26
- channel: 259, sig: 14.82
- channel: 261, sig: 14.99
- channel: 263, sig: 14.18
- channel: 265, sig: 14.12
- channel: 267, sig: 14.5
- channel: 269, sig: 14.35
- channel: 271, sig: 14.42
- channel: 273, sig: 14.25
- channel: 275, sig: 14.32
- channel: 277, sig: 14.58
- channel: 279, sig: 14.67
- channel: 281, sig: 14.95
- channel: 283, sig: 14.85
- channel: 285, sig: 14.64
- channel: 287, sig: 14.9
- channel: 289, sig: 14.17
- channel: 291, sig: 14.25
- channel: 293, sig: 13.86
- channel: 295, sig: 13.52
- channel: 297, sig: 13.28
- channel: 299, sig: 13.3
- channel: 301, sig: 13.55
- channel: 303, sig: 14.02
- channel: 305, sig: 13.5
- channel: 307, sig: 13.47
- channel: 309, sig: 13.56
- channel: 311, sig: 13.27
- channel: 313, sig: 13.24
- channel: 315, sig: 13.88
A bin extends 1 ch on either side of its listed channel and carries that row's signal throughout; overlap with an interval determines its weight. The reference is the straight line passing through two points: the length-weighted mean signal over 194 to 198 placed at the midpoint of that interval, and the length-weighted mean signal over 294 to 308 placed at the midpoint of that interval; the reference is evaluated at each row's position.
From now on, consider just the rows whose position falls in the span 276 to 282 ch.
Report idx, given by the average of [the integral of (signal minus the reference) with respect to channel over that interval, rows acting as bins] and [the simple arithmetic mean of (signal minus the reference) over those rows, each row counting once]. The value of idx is 1.5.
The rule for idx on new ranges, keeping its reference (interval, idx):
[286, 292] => 1.7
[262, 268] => -1.9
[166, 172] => -8.9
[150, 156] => -5.9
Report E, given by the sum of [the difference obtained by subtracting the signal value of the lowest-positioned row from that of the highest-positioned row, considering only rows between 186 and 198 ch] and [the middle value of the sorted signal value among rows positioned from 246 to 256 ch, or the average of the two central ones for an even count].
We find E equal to 16.0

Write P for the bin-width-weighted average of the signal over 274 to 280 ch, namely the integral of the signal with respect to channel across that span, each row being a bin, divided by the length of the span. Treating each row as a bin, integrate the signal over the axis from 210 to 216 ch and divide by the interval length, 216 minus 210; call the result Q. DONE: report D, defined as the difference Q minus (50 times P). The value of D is -710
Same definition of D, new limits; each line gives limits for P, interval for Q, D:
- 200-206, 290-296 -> -815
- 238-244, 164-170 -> -857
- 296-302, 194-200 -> -652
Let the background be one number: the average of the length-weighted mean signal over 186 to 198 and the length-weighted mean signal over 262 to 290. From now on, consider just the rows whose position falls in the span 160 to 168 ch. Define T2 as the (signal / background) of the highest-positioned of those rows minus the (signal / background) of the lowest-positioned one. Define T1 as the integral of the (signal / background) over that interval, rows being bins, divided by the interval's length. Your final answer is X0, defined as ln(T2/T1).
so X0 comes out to -3.4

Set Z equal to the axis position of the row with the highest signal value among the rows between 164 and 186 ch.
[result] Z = 181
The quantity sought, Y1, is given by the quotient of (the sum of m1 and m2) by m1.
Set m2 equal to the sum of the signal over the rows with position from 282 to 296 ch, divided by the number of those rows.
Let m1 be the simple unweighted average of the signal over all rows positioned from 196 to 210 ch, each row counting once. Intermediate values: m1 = 17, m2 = 14.3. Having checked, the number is 1.87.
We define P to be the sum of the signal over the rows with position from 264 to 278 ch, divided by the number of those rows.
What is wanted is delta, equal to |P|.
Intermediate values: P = 14.4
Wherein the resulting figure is 14.4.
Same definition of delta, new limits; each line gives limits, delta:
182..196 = 17.2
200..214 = 16.4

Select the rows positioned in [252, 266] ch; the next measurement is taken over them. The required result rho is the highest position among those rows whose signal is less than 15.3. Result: 265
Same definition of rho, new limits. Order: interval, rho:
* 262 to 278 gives 277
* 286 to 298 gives 297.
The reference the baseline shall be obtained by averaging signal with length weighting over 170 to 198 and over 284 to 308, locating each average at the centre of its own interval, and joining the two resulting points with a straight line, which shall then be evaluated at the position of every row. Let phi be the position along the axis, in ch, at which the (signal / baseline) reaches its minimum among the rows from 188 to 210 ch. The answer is 199 ch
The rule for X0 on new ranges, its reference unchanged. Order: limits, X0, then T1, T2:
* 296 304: -2.9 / 0.85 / 0.047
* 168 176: -3.8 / 1.00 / 0.023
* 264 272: -3.9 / 0.91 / 0.019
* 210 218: -2.2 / 1.05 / 0.117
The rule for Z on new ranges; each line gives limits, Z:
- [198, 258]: 221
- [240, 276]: 241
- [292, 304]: 303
